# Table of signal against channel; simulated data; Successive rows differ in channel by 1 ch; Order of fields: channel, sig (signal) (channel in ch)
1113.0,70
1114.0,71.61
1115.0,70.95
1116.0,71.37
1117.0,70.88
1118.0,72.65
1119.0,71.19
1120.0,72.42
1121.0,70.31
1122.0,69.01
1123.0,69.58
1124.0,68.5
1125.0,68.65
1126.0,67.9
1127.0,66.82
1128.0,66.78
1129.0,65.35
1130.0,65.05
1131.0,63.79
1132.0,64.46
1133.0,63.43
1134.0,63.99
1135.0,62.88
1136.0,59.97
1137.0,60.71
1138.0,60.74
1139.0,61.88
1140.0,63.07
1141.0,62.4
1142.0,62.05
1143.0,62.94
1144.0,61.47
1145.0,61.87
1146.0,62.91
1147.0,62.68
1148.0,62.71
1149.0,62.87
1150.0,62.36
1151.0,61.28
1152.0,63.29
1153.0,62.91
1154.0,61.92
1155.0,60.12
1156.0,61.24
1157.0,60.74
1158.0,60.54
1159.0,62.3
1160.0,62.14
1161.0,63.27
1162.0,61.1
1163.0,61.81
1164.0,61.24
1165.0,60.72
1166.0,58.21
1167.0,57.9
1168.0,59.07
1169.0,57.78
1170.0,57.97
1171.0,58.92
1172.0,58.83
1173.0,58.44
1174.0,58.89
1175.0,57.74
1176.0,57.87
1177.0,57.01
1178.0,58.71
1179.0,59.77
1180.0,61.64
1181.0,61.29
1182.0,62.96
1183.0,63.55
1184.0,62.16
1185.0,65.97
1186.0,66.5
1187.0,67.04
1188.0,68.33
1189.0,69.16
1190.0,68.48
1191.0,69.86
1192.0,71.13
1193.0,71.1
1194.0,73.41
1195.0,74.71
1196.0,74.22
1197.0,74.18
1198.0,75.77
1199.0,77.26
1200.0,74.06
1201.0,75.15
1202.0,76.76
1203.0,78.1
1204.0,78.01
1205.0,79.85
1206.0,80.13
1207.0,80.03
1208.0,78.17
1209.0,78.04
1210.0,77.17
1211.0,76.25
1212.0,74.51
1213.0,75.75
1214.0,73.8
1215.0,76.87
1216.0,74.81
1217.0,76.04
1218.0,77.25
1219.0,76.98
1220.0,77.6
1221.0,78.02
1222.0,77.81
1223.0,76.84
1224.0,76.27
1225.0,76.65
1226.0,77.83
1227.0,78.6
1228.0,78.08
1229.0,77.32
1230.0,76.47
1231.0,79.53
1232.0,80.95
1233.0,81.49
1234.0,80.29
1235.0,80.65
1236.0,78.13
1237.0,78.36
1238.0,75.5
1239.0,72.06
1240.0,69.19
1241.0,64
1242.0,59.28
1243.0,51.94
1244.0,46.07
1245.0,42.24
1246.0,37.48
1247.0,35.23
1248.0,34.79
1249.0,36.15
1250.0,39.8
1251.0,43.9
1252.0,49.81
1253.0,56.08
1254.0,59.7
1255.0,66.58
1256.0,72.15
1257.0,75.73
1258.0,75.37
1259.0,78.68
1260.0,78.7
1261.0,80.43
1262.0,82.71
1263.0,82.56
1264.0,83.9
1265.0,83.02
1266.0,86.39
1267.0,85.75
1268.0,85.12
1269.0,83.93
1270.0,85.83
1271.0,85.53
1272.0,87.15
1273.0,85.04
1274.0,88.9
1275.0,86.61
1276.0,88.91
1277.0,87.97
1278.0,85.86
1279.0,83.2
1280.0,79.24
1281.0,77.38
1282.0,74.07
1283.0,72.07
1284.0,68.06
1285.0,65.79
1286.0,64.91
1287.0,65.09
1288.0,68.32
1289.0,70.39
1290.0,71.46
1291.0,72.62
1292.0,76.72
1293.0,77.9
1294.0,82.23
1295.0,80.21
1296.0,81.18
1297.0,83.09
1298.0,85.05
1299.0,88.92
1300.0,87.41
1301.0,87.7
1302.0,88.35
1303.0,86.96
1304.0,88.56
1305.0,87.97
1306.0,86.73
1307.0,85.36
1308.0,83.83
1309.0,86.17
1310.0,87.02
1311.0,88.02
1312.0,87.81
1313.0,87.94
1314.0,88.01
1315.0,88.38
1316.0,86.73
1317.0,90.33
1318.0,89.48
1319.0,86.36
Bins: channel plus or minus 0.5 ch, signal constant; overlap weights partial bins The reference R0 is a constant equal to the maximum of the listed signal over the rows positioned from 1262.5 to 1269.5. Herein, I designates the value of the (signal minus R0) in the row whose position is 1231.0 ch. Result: -7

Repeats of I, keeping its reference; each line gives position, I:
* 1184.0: -24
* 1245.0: -44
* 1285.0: -21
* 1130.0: -21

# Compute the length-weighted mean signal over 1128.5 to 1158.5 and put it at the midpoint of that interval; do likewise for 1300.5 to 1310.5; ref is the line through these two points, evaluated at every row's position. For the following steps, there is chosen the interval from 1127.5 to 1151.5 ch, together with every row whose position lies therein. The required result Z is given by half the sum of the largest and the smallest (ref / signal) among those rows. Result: 0.97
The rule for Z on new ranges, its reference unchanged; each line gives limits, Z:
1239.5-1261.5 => 1.62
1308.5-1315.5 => 1.01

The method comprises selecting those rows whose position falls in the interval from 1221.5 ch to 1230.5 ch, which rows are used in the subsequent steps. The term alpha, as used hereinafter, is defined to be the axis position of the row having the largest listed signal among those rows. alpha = 1227.0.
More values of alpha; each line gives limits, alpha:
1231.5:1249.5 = 1233.0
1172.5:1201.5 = 1199.0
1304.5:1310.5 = 1305.0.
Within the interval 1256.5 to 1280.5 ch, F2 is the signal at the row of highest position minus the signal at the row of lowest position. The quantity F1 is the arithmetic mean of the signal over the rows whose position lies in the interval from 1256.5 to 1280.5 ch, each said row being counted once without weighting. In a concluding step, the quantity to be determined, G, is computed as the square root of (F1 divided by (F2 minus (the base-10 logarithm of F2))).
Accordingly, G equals 5.3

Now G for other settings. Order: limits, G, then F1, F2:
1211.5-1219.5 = 6.0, 75.8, 2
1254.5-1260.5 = 2.6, 74.5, 12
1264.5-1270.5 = 6.0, 85.0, 3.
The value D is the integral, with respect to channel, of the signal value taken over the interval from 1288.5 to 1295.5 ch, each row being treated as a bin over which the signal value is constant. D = 532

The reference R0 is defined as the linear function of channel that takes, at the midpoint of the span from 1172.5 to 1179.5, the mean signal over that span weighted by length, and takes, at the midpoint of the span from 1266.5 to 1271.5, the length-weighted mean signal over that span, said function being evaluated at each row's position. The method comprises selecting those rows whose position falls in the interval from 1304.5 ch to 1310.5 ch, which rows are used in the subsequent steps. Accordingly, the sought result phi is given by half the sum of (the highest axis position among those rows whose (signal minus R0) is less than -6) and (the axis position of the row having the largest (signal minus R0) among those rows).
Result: 1307.5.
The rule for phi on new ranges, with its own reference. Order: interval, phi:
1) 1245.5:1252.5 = 1252.0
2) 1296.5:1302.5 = 1300.5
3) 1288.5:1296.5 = 1295.0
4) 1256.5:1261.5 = 1259.5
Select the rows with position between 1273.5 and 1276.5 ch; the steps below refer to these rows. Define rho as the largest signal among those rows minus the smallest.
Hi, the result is 2.3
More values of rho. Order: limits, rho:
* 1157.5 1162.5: 2.7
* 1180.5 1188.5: 7.0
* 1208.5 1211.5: 1.8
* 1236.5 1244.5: 32.3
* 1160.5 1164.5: 2.2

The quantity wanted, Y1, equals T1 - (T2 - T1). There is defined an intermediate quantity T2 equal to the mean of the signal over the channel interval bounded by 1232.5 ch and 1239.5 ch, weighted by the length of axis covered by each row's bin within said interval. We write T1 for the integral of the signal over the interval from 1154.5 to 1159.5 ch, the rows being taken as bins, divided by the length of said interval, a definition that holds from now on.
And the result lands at 44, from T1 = 61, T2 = 78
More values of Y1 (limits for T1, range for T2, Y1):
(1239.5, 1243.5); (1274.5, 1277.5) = 34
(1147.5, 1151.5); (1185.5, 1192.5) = 56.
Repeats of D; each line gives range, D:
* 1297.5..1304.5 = 613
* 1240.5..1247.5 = 336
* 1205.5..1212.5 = 544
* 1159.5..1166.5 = 428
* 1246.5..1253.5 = 296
